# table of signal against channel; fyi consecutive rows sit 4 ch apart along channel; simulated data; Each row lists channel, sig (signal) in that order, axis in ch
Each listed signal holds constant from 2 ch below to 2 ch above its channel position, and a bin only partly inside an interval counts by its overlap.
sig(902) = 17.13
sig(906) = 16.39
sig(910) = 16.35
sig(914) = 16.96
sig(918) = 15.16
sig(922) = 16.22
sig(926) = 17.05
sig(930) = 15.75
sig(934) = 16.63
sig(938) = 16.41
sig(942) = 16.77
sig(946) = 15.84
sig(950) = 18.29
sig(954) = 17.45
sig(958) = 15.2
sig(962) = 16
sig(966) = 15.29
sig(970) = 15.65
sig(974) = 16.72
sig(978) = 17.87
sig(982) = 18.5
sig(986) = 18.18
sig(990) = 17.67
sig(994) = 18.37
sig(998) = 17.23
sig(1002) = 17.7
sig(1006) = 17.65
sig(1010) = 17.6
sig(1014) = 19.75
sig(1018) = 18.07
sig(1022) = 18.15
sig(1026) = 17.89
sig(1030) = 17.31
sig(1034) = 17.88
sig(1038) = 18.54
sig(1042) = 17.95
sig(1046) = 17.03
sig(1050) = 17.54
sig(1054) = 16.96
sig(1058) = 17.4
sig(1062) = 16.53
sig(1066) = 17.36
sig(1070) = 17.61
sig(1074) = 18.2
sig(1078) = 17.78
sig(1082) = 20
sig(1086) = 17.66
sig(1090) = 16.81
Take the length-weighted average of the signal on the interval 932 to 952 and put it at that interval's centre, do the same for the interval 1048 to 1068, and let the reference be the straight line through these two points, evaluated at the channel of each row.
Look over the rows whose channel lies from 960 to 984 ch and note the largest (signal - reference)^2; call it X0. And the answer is 2.5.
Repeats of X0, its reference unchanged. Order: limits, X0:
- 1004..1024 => 7.5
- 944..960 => 2.7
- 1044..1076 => 1.0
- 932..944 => 0.1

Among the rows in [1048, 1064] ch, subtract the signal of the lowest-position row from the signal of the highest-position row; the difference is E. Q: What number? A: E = -1.0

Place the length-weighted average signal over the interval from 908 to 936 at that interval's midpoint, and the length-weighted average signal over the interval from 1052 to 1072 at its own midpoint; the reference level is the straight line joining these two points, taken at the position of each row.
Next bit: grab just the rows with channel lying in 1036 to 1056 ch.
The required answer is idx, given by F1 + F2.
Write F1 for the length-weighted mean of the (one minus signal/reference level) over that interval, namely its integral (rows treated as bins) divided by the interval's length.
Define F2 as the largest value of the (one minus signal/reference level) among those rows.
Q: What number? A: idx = -0.02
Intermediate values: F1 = -0.031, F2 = 0.01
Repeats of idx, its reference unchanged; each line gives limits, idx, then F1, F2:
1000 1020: -0.12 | -0.077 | -0.04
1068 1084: -0.09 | -0.066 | -0.02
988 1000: -0.09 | -0.060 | -0.03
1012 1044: -0.09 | -0.073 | -0.02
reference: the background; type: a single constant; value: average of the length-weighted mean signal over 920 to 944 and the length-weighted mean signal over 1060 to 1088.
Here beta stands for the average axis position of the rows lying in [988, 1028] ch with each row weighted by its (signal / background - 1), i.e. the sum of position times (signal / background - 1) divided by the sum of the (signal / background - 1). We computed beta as 1010.6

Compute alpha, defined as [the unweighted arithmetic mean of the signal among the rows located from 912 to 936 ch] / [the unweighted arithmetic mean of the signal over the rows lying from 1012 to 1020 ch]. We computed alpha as 0.86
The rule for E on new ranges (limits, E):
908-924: -0.1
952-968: -2.2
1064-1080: 0.4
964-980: 2.6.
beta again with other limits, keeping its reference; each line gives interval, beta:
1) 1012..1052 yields 1025.9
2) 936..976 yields 960.2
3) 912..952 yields 926.5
